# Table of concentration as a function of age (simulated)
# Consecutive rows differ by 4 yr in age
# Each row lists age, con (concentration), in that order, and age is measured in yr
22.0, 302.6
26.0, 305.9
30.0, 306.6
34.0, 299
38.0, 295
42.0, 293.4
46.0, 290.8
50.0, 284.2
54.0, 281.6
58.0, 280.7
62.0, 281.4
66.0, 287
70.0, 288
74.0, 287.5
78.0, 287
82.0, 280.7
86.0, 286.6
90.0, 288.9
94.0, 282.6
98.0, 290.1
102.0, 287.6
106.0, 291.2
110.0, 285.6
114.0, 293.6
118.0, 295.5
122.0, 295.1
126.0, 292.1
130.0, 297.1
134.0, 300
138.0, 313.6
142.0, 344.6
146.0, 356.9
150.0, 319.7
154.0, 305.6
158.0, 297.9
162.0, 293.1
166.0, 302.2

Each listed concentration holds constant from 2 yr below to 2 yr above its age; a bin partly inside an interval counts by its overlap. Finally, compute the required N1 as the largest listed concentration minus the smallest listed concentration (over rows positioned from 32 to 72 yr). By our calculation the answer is 18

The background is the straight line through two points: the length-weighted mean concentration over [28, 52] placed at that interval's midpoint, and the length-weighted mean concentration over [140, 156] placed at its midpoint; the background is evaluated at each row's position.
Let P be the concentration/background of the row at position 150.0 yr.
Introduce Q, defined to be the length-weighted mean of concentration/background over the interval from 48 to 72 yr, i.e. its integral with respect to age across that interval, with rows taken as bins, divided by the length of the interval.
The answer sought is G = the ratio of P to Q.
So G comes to 1.02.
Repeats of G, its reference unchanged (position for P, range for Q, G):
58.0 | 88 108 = 1.02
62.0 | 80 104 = 1.02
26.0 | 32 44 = 1.05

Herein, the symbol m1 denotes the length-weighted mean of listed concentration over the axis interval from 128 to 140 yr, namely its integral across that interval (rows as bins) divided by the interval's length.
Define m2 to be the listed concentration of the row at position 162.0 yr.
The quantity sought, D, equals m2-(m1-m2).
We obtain 283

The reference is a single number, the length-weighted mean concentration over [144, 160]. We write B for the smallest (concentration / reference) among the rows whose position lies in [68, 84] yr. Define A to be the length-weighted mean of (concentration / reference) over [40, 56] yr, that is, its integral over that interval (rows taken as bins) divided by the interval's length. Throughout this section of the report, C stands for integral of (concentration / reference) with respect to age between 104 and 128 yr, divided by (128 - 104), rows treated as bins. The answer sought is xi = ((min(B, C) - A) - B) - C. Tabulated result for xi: -1.81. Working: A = 0.90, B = 0.877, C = 0.913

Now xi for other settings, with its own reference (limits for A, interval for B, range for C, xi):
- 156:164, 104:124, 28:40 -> -1.86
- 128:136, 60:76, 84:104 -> -1.83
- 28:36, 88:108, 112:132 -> -1.87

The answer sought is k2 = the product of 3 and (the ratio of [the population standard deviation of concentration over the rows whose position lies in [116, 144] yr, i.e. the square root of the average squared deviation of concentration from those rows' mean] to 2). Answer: 25.9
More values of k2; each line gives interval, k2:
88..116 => 5.1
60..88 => 4.2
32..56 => 9.1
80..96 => 4.8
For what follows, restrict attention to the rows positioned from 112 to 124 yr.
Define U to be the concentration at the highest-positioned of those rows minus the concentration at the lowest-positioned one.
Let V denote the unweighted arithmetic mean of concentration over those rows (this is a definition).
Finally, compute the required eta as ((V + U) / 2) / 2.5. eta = 59.2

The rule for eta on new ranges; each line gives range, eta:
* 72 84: 55.7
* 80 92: 58.7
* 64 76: 57.6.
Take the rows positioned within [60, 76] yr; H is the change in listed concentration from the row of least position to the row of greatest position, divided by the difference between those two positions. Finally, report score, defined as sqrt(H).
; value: 0.7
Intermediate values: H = 0.5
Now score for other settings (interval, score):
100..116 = 0.7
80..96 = 0.4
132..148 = 2.2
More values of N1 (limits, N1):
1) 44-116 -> 13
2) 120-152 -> 65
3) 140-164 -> 64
